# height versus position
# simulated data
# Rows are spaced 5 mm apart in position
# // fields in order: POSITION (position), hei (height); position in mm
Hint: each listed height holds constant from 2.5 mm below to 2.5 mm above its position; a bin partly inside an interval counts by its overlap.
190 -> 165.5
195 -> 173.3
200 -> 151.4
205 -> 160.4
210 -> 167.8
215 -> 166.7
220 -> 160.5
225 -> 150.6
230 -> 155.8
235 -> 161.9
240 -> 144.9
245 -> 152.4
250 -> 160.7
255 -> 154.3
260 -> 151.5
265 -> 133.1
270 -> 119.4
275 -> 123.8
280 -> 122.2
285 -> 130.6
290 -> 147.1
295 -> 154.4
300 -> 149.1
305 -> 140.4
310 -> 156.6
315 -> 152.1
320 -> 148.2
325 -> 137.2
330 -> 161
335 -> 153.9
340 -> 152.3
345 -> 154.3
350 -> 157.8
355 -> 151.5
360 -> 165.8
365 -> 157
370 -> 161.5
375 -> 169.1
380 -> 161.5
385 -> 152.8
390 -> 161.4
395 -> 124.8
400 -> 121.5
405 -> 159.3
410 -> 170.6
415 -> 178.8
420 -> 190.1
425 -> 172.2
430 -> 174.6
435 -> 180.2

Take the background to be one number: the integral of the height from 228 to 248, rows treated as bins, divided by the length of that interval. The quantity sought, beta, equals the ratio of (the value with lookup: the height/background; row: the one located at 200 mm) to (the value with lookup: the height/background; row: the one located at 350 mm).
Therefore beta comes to 0.96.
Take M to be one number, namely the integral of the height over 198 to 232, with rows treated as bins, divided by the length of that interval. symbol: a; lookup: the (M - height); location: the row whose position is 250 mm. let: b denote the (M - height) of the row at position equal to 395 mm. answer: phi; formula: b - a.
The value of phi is 36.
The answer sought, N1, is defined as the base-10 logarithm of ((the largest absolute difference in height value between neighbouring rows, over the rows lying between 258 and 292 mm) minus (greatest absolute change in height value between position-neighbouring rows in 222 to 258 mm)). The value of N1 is 0.1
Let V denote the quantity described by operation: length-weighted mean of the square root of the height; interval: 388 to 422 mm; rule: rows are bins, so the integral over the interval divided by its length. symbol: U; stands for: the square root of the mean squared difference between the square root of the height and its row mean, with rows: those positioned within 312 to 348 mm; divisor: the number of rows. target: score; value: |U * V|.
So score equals 3.5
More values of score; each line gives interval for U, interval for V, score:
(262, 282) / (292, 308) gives 2.8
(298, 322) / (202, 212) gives 2.8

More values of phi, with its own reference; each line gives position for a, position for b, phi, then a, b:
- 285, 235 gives -31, 28.6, -3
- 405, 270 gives 40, -0.1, 40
